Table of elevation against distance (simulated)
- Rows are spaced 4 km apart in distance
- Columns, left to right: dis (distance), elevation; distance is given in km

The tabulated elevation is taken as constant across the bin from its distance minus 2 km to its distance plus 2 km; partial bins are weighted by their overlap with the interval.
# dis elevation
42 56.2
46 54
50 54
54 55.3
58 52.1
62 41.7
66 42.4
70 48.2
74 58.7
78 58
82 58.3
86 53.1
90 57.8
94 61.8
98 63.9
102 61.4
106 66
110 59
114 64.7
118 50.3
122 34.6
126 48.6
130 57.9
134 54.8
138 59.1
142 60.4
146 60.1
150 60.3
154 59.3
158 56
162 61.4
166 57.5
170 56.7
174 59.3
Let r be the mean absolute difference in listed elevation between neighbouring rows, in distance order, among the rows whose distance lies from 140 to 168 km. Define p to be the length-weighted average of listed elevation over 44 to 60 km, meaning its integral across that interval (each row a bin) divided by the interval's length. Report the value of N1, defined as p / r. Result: 23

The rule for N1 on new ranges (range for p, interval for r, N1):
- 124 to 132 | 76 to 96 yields 15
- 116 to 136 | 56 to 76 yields 7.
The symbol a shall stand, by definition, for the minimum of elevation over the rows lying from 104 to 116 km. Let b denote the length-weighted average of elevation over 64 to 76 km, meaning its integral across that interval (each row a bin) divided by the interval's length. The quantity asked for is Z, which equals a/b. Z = 1.19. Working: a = 59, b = 50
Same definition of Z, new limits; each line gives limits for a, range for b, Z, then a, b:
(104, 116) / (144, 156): 0.98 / 59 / 60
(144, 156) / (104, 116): 0.94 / 59.3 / 63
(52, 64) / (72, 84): 0.71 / 41.7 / 58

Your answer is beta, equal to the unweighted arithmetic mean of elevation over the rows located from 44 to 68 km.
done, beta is 49.9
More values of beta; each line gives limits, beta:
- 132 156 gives 59.0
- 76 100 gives 58.8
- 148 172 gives 58.5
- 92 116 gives 62.8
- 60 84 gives 51.2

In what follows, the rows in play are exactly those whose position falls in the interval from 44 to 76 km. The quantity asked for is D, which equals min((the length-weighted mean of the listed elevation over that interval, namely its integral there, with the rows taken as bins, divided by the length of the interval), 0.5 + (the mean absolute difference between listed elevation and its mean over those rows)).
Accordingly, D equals 5.5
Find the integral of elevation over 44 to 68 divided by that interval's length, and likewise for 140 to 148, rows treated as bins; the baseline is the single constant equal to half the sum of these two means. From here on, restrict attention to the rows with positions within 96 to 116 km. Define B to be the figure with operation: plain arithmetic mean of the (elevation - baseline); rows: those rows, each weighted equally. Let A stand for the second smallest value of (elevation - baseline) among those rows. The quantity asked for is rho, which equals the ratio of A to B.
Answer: 0.8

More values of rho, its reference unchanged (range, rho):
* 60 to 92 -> 4.5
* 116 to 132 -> 0.9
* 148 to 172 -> 0.5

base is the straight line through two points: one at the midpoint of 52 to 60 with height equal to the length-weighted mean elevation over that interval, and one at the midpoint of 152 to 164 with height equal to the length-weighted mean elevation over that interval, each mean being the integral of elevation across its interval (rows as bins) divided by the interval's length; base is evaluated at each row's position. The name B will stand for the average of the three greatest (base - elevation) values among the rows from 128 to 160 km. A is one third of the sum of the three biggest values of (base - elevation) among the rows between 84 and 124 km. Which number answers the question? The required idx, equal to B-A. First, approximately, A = 10.4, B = 1.8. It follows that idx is -9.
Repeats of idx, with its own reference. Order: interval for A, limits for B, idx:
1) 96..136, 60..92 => -2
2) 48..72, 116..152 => 2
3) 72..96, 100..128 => 14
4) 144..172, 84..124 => 8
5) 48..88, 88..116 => -14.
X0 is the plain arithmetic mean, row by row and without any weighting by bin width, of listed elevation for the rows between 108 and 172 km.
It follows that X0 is 56.3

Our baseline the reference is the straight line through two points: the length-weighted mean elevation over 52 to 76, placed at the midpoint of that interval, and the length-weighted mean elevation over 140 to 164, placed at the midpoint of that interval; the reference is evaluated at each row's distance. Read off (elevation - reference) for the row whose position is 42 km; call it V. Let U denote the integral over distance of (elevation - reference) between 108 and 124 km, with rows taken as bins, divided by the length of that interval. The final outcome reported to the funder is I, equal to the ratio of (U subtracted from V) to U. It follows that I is -4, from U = -3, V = 9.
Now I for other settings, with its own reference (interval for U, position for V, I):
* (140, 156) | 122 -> -25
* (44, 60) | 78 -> 0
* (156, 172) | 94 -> -4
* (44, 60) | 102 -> 0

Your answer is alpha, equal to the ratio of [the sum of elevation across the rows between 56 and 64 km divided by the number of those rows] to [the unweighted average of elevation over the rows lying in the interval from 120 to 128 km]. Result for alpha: 1.13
